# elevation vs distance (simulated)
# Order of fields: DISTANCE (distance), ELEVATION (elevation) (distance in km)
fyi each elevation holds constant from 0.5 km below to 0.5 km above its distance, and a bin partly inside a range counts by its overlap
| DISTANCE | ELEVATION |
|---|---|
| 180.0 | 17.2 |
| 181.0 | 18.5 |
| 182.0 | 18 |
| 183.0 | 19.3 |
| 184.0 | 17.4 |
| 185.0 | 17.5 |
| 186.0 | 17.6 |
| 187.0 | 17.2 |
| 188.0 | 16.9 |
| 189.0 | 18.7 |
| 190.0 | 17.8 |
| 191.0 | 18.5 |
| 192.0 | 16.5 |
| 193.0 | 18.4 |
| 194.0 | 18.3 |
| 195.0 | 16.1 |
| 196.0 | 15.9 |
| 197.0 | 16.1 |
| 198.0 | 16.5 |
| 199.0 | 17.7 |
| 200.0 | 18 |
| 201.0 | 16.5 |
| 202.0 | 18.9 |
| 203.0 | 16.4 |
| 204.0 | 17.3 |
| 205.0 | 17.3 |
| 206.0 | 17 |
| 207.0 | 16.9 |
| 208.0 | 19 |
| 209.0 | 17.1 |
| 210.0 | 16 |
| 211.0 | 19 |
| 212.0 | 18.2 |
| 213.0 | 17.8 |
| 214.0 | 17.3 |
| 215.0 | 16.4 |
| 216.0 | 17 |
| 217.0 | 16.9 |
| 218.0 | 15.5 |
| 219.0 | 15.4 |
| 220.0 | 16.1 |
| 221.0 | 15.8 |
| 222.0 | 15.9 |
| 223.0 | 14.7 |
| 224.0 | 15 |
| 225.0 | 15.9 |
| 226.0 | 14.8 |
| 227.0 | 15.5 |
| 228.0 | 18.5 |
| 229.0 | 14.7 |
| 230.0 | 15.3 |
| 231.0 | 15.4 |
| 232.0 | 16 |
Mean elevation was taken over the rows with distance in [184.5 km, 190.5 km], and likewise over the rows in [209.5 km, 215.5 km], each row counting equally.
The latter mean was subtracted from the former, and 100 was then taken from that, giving -100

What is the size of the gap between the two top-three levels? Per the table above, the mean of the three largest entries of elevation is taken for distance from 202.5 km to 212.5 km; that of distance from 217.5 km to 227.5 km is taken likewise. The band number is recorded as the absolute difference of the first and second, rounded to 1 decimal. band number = 2.8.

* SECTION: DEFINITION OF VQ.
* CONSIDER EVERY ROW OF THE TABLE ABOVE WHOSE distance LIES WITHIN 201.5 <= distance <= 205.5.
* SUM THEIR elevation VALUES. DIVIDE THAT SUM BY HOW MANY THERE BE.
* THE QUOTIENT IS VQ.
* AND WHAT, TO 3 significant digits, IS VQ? 17.5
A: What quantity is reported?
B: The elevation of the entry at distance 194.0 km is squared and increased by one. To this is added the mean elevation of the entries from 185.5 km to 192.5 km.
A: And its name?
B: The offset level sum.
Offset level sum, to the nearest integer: 353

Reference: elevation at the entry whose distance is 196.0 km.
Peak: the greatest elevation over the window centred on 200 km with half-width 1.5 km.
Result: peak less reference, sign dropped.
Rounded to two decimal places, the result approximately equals 2.10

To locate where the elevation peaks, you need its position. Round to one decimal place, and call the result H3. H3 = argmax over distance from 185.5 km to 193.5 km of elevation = 189.0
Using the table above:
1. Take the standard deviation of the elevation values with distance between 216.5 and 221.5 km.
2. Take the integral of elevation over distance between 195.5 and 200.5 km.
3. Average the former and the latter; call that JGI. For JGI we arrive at 42.4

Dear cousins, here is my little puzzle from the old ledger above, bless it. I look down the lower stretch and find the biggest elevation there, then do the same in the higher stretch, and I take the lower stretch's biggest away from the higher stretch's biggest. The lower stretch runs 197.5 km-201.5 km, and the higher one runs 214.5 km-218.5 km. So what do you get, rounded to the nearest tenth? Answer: -1.0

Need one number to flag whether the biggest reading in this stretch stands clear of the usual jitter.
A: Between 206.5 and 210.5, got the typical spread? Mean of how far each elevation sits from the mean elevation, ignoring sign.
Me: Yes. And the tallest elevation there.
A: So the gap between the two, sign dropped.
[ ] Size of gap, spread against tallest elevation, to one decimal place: 18.1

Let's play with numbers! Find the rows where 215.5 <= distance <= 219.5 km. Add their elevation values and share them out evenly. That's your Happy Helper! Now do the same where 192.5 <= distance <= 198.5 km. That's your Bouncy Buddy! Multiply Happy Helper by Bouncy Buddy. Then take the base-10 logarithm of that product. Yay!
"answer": 2.44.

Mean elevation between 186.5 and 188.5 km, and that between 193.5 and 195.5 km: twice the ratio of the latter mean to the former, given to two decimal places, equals 2.02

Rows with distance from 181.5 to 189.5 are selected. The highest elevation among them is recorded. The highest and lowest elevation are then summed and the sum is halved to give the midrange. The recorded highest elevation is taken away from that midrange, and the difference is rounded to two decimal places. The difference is -1.20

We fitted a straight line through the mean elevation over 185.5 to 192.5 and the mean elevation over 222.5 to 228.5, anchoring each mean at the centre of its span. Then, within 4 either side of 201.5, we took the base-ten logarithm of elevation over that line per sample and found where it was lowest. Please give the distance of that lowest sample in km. 198.0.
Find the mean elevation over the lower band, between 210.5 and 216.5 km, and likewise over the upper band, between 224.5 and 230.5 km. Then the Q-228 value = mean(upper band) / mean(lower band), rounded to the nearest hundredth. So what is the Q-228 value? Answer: 0.90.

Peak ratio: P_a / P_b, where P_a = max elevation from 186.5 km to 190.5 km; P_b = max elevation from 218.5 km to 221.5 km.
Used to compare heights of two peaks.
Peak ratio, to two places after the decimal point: 1.16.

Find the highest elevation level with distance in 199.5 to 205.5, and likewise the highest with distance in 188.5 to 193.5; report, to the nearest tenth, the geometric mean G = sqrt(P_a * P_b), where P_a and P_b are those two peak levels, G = 18.8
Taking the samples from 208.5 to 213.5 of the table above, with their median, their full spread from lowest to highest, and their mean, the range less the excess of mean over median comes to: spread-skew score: 3.2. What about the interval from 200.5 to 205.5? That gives 2.5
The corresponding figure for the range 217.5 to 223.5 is 1.5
